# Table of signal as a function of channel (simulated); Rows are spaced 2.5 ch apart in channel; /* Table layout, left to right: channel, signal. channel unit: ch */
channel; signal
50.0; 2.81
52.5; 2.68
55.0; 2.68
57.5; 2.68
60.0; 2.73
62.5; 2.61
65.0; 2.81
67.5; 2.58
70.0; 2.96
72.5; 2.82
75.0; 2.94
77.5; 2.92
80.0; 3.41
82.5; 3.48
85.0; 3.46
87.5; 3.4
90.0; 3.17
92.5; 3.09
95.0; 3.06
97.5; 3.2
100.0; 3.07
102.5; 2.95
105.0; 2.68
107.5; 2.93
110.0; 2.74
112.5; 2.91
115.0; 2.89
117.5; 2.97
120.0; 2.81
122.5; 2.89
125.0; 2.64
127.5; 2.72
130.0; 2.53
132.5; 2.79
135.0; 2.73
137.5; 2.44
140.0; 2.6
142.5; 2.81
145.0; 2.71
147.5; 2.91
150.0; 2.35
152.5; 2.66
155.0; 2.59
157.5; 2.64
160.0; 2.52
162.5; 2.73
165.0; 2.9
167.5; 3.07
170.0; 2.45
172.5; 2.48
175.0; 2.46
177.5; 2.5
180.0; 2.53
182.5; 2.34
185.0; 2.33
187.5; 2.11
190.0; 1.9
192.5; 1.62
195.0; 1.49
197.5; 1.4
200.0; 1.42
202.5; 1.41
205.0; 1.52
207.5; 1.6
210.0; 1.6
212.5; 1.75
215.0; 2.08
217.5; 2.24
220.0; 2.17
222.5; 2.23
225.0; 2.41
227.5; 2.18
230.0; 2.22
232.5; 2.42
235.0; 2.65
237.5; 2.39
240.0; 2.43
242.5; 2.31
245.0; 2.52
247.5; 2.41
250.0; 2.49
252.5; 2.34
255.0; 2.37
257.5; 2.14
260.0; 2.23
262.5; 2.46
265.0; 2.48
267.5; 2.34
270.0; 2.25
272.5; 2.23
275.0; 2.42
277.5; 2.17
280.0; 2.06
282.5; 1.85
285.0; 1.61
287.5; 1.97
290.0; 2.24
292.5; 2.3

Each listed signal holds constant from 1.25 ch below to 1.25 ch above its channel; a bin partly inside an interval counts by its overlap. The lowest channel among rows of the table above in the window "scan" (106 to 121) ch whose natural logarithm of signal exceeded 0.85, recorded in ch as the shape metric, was 107.5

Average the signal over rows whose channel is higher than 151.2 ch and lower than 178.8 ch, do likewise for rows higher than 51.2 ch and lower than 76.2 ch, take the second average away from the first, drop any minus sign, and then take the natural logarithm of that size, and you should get -2.2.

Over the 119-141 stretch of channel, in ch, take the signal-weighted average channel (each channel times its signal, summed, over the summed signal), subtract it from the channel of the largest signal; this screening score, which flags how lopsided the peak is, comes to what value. -7.3 ch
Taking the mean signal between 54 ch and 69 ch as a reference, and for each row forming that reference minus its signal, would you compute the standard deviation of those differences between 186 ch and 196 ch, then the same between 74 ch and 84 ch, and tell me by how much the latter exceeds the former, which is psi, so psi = 0.02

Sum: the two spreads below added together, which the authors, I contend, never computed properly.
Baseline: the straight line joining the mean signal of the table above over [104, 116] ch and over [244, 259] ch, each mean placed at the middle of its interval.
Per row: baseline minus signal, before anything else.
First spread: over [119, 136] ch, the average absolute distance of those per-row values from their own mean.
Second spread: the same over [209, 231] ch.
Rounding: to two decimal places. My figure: 0.29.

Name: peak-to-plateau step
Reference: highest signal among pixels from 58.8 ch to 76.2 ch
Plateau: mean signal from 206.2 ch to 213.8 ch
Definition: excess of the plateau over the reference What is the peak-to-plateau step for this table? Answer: -1.3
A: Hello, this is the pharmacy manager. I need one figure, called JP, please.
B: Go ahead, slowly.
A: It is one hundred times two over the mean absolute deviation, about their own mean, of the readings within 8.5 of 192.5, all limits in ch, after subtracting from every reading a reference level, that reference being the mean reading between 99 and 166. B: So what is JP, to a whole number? 647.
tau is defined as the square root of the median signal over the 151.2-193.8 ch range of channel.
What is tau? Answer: 1.58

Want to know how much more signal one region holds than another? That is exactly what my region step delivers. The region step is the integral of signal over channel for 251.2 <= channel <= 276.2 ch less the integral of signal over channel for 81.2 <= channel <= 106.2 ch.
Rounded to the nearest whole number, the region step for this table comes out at -21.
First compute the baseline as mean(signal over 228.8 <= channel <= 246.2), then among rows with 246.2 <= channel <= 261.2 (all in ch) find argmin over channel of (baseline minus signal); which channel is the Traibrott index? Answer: 250.0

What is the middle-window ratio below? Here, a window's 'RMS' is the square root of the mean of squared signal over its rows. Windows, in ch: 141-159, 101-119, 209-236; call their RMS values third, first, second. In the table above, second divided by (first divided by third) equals 2.04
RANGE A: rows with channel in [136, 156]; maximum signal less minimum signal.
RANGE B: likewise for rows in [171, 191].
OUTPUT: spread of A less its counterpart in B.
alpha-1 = -0.07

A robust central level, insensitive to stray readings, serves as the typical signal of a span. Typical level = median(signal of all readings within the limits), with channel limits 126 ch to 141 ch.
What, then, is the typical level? 2.7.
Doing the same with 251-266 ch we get 2.4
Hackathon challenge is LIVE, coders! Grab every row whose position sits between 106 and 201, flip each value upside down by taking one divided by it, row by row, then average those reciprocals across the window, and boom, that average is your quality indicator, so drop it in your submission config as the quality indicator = 0.41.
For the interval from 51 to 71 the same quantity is 0.37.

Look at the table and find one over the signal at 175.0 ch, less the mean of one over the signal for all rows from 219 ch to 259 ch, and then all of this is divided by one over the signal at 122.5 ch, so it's -0.056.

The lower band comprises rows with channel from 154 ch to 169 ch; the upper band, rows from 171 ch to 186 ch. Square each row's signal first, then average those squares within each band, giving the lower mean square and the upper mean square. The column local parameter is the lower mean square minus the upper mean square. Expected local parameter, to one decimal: 1.6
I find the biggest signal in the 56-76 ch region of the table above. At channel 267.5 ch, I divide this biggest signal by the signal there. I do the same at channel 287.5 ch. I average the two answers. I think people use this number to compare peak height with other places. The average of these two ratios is 1.38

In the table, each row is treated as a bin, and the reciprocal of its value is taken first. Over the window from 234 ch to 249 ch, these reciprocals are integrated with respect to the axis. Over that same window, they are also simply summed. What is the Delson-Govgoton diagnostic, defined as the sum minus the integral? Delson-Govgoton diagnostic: -3.68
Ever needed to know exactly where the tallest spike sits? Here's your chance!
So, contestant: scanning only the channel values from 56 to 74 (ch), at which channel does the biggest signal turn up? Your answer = 70.0 ch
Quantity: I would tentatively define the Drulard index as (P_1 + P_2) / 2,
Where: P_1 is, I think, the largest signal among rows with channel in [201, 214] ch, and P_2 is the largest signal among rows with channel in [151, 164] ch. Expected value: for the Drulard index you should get 2.24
